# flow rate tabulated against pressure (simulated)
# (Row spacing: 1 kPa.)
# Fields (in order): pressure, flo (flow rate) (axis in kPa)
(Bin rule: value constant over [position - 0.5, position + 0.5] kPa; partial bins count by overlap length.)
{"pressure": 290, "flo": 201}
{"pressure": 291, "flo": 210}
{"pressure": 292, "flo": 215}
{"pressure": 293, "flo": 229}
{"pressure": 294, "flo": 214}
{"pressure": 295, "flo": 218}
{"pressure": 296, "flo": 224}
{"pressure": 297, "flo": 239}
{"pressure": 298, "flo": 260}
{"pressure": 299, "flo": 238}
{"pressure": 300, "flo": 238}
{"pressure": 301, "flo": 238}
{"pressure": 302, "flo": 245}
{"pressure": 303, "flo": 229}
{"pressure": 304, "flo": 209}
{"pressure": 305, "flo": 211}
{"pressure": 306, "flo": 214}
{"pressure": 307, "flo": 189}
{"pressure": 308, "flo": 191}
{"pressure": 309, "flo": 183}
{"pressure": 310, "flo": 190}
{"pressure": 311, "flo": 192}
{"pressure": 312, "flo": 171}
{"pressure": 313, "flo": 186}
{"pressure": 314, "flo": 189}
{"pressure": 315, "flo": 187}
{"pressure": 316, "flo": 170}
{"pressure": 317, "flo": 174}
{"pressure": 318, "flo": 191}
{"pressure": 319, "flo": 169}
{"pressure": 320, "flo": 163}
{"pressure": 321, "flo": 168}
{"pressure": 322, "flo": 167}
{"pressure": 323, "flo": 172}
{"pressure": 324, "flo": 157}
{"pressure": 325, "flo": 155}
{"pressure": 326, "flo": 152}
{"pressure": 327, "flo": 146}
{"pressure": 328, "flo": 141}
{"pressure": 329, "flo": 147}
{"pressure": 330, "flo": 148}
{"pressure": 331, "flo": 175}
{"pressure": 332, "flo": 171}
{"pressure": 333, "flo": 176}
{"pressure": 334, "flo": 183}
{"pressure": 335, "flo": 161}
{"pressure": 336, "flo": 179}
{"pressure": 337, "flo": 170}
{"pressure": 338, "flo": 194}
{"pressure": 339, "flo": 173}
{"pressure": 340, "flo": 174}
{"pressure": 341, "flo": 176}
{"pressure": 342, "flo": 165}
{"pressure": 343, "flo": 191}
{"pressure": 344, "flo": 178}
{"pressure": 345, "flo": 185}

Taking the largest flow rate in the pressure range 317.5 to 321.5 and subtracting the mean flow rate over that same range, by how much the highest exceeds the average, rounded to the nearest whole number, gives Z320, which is 18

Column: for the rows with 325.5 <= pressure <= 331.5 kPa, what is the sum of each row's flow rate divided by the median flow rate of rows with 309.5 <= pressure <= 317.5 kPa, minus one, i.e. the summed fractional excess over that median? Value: -1.1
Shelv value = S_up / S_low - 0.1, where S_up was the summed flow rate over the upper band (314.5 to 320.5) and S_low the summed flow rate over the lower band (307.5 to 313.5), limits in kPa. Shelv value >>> 0.85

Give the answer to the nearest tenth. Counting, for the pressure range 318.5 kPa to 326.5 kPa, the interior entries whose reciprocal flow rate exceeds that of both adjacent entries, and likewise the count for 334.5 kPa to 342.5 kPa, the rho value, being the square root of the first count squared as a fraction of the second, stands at 1.4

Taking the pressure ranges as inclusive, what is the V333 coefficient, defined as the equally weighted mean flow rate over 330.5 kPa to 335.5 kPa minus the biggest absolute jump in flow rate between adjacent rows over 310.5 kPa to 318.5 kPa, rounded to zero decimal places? 152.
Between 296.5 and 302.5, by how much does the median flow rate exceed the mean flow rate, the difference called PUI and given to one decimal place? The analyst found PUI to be -4.5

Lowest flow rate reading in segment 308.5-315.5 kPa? 171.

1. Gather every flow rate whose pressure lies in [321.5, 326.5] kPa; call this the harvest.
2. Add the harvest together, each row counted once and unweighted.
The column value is 803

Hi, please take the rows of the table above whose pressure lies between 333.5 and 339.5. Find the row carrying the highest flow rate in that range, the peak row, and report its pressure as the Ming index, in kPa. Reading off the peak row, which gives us 338 kPa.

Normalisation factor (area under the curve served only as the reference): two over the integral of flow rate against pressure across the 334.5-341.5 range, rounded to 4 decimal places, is 0.0016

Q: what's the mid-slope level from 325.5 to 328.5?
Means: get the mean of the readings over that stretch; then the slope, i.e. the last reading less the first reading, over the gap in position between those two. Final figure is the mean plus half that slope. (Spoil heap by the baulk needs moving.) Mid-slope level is 144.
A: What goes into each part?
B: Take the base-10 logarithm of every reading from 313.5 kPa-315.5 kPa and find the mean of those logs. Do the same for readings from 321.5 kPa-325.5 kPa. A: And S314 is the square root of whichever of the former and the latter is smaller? 1.49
